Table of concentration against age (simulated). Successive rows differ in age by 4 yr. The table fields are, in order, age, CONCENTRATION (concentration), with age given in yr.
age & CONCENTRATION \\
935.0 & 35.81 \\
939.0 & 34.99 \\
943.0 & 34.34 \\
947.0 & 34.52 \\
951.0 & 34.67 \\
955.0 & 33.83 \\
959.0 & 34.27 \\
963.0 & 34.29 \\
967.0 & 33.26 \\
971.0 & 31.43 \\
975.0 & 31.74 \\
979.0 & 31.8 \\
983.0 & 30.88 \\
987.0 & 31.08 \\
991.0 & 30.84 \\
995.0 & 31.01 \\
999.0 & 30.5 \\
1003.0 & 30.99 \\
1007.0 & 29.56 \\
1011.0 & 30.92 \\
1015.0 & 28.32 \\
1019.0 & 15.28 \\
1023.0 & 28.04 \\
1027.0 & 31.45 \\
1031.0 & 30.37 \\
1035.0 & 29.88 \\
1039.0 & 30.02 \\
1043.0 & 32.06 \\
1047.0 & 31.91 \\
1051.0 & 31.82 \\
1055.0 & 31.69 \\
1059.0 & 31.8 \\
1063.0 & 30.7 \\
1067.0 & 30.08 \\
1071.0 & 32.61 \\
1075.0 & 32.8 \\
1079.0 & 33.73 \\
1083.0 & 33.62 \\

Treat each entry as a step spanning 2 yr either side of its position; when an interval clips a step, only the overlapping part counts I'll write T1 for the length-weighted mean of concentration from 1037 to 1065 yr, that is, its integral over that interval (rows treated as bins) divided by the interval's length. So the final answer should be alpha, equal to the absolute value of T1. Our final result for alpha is 31.4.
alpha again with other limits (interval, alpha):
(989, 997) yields 30.9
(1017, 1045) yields 28.2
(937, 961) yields 34.4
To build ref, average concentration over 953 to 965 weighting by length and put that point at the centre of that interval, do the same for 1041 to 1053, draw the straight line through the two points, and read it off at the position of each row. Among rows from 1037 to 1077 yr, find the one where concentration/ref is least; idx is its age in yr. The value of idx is 1039.0 yr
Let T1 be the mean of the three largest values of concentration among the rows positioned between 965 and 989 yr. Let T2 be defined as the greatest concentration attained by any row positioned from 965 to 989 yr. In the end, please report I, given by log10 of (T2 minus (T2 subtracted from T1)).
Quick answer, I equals 1.53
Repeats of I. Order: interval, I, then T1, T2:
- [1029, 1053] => 1.51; 31.9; 32.06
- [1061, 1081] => 1.54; 33.0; 33.73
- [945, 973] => 1.54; 34.5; 34.67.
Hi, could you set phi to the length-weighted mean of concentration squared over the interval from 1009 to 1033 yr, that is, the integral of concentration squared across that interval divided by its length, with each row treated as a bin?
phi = 782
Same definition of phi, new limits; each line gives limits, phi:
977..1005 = 962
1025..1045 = 947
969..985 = 990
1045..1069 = 982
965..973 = 1047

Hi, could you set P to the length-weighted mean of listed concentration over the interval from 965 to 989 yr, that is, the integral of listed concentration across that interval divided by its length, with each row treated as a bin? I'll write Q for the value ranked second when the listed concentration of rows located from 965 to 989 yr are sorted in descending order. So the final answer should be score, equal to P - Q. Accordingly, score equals -0.1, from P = 31.7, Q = 31.8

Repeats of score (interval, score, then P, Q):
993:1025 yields -2.9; 28.1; 30.99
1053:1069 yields -0.6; 31.1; 31.69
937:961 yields -0.2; 34.4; 34.67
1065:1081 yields -0.5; 32.3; 32.8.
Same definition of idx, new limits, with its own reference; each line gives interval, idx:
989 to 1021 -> 1019.0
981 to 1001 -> 999.0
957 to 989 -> 983.0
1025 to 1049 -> 1035.0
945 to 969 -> 967.0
